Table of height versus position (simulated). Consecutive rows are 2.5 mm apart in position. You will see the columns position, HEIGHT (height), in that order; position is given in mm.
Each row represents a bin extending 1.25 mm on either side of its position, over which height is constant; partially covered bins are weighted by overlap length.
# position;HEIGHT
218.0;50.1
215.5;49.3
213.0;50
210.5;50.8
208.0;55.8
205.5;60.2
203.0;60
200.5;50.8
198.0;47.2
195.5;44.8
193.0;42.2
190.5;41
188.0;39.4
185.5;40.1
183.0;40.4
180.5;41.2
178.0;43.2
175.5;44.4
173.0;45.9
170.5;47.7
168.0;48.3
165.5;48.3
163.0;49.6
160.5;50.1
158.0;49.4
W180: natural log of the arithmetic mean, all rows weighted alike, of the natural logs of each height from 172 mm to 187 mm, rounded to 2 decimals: 1.32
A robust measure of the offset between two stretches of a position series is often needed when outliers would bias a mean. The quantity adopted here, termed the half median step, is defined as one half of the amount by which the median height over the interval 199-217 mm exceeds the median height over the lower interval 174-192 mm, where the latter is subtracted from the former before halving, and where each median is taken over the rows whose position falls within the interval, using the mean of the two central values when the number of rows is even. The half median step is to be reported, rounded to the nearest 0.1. 4.9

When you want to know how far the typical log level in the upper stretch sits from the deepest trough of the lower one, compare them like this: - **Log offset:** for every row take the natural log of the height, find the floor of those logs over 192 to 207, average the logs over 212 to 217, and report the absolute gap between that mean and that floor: 0.16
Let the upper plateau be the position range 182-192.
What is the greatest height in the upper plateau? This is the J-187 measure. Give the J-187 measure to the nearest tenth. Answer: 41.0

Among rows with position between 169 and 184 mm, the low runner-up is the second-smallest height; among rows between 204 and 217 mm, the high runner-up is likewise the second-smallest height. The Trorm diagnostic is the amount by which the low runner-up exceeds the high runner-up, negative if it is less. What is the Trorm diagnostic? -9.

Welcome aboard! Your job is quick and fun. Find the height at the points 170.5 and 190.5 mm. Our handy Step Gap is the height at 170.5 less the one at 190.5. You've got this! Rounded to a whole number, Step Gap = 7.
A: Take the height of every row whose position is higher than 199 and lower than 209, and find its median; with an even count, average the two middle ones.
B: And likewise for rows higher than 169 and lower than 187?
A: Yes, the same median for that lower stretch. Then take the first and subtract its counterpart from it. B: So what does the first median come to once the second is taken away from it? 15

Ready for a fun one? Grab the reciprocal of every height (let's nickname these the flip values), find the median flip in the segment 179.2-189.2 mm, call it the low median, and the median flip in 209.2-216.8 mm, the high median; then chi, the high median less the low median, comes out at -0.0048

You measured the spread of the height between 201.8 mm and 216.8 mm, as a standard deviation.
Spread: 5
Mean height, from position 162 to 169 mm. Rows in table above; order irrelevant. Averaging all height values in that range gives 49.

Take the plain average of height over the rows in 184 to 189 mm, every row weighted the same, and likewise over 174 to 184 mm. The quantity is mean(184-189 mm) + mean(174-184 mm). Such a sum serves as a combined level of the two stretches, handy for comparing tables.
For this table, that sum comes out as 82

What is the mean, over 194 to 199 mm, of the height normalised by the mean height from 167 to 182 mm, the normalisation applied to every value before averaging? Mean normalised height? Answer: 1.02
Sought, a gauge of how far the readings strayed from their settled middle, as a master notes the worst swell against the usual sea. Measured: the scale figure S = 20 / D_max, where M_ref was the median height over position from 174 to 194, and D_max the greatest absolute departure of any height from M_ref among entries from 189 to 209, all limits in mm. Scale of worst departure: 1.0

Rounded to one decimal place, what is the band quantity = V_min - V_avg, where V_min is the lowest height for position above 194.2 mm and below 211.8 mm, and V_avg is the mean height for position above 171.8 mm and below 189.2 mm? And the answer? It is 2.7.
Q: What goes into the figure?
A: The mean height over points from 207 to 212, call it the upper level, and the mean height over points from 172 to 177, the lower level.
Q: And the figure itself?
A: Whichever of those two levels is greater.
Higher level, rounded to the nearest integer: 53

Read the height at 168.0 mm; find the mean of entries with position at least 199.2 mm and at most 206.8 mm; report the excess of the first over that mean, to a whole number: -9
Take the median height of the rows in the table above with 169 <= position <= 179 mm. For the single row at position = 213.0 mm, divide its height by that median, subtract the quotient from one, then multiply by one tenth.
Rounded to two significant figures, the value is -0.011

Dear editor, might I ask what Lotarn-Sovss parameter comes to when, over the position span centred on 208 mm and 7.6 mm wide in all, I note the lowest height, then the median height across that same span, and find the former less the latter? -5.0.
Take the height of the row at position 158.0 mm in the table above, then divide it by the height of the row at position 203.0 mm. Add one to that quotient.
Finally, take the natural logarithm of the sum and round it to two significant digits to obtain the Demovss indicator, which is 0.60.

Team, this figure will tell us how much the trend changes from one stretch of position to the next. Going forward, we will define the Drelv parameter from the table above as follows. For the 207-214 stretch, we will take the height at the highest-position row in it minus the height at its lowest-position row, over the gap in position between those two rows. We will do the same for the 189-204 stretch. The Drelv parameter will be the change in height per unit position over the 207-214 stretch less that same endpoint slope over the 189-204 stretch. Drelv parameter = -2.7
